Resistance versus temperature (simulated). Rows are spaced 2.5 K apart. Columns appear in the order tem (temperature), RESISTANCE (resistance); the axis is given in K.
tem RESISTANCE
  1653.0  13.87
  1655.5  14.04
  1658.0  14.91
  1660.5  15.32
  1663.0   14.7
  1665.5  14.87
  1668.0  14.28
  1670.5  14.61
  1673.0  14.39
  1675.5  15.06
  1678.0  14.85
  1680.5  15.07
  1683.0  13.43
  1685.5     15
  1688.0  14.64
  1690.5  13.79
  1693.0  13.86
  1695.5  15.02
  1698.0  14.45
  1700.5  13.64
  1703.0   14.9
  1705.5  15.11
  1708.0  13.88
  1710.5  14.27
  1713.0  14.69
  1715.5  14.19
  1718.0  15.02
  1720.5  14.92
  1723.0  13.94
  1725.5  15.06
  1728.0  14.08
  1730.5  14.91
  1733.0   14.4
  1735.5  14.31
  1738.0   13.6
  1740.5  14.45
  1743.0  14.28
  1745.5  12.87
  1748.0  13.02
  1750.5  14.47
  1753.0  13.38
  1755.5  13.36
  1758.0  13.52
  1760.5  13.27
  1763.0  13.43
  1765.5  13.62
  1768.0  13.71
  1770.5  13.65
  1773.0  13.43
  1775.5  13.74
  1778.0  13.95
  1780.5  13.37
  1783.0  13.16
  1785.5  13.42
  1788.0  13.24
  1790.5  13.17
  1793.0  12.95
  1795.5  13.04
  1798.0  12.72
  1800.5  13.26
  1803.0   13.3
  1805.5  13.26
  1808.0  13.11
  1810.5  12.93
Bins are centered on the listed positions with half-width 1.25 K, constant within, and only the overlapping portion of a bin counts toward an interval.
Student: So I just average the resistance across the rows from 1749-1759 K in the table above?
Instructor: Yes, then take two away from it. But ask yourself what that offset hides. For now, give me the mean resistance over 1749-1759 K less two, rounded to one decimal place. 11.7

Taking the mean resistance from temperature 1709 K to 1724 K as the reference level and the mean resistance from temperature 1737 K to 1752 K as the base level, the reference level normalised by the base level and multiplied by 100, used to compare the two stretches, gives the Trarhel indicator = 105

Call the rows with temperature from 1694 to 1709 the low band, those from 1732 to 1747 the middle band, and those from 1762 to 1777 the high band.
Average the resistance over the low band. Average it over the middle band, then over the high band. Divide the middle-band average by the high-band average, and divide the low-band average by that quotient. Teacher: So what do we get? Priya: 14.1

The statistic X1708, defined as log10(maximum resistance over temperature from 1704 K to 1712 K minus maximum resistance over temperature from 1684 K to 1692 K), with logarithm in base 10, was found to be -1.0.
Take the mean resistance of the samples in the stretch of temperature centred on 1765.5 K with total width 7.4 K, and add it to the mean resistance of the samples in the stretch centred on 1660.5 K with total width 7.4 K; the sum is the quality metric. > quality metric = 28.6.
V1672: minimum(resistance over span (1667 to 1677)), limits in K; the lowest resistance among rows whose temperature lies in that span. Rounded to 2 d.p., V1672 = 14.28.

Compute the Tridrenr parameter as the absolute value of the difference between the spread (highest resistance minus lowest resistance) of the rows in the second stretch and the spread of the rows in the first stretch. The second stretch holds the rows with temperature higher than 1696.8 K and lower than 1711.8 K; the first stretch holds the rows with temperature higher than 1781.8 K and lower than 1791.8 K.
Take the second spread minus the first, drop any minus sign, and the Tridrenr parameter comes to 1.2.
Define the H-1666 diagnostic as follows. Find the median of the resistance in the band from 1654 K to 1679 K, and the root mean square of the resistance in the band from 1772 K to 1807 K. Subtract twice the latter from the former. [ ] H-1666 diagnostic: -11.8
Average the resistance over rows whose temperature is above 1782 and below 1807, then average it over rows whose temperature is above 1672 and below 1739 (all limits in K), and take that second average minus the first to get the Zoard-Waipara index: 1.31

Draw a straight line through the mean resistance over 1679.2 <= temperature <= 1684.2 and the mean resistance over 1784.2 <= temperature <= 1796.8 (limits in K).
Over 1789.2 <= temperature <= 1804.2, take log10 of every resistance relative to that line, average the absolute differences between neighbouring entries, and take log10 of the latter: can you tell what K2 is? -2.1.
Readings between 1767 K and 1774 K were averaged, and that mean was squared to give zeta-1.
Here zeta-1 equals 185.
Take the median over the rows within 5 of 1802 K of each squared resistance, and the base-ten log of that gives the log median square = 2.25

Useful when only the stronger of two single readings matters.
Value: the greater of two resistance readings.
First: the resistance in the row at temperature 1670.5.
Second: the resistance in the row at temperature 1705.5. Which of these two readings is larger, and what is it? 15.1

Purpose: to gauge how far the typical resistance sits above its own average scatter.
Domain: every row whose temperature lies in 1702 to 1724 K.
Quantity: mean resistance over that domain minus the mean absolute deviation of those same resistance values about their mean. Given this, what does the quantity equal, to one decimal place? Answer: 14.1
